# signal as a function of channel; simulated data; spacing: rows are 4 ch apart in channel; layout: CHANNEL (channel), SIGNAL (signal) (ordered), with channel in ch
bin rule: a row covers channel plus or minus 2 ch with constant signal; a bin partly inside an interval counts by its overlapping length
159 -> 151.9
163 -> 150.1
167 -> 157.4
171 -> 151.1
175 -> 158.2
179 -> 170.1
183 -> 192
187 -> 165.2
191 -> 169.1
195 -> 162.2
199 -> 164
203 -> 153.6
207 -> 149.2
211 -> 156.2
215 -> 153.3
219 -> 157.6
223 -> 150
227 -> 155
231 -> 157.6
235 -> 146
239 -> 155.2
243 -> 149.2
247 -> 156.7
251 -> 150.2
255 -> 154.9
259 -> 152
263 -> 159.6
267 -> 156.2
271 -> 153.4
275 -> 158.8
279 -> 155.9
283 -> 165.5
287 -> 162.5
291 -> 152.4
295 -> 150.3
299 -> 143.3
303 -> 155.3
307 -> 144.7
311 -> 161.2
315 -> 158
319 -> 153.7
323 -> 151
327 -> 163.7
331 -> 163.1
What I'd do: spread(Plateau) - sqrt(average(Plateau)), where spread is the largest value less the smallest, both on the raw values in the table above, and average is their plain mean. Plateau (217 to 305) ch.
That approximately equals 10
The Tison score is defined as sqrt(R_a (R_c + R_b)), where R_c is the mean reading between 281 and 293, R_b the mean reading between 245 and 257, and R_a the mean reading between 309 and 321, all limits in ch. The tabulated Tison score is 223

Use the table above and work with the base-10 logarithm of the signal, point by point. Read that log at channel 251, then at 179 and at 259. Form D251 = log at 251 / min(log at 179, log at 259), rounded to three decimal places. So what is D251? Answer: 0.998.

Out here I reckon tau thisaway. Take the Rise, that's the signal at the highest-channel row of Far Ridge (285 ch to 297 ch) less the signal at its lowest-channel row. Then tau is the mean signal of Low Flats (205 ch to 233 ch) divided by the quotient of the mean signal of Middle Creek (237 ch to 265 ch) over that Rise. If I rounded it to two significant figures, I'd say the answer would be -12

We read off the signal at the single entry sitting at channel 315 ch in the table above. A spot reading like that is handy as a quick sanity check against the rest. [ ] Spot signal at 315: 158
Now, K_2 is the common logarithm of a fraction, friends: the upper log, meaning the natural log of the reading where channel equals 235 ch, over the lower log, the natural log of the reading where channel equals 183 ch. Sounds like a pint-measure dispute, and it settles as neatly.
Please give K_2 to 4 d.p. -0.0232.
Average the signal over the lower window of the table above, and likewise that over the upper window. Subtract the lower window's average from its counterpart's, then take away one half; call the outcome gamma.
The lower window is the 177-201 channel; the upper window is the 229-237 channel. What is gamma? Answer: -19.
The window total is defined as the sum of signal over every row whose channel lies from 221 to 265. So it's 1686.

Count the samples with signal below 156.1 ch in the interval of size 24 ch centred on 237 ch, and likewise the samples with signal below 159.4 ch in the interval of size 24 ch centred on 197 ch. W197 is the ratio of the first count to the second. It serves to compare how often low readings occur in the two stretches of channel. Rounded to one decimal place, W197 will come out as 2.0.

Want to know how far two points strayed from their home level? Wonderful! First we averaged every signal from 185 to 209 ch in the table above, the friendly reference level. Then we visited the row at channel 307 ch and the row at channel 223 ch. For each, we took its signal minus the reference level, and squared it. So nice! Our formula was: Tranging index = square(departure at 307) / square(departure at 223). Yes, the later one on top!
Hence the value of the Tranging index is 2.26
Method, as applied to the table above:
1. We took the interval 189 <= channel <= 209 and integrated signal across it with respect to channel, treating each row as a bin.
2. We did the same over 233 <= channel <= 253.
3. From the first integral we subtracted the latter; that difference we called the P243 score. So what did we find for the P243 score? 163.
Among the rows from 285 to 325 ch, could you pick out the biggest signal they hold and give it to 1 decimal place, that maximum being 162.5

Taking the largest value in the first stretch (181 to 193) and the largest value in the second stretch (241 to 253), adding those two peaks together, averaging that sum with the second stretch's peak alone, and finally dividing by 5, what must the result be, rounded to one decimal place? 50.5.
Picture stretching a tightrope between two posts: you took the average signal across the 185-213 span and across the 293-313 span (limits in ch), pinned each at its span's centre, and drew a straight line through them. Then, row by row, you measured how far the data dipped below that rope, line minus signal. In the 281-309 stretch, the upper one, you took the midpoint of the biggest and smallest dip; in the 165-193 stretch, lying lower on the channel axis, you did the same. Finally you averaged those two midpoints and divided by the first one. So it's 2.5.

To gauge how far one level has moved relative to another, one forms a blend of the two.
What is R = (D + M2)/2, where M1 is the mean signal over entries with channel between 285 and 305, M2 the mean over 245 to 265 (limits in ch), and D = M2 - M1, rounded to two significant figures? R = 78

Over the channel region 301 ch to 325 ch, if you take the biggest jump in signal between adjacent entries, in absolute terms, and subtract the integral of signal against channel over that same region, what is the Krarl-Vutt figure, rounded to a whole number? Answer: -3679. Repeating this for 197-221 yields -3725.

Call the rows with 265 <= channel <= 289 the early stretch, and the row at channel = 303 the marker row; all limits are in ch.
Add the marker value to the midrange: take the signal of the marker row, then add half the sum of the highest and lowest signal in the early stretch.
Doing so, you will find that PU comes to 315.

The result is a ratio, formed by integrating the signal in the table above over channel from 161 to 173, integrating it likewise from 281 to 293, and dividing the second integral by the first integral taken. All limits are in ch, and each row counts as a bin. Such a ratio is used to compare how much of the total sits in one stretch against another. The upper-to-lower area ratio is 1.05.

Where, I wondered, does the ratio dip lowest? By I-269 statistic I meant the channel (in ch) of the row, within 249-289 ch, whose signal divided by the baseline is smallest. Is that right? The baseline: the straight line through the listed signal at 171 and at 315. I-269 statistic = 251 ch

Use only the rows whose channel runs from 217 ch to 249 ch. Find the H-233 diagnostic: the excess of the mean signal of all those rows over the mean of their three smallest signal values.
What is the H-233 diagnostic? 5.0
